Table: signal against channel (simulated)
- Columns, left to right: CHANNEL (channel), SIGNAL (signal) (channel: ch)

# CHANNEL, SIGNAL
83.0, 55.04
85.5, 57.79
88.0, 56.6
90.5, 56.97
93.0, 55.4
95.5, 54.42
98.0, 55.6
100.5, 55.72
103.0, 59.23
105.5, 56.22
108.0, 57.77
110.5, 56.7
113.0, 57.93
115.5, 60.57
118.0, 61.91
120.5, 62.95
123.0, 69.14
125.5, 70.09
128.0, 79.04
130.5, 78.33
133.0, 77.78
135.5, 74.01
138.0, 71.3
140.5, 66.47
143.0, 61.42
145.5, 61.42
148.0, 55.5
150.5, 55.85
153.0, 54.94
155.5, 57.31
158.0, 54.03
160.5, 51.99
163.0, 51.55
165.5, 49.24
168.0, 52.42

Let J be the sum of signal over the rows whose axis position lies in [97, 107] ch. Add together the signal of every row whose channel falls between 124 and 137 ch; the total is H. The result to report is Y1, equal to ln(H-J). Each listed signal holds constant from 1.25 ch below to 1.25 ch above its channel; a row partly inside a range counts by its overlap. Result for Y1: 5.0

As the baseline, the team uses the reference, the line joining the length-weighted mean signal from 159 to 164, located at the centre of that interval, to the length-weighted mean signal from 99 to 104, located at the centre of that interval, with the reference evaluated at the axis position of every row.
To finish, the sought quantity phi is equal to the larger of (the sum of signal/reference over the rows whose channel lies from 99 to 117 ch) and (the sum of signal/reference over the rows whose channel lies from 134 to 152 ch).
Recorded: 8.3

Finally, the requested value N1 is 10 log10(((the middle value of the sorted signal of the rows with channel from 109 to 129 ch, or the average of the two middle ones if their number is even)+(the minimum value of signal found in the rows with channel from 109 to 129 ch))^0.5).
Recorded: 10.38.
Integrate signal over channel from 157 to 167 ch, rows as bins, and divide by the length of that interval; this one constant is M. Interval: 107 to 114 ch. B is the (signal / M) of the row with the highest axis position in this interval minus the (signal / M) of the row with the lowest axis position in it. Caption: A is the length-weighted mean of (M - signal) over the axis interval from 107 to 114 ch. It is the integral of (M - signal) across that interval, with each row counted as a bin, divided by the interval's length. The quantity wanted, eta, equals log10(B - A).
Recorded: 0.8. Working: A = -6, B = 0.00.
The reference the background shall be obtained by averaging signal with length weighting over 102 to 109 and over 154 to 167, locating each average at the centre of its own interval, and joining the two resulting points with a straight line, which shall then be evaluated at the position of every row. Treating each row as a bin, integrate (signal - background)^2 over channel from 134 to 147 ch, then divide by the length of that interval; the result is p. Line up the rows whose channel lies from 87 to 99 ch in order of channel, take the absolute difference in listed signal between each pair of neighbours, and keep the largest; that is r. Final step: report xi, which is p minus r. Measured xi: 176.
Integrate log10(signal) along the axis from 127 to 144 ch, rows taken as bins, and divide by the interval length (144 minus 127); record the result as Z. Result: 1.86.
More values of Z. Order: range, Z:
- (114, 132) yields 1.84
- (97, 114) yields 1.76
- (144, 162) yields 1.75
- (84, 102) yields 1.75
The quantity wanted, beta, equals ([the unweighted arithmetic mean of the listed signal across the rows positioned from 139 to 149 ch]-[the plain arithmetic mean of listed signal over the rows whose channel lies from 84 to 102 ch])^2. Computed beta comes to 26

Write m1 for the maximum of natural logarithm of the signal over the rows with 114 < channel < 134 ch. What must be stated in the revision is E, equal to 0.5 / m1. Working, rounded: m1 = 4.37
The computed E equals 0.114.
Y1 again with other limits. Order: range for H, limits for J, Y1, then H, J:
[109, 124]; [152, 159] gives 5.3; 369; 166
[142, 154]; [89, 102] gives 2.4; 289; 278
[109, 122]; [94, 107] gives 2.9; 300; 281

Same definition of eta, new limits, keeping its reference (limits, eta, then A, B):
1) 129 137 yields 1.4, -25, -0.08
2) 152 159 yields 0.6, -4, -0.02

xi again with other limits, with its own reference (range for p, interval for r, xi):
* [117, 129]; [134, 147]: 188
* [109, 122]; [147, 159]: 17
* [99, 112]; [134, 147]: -3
